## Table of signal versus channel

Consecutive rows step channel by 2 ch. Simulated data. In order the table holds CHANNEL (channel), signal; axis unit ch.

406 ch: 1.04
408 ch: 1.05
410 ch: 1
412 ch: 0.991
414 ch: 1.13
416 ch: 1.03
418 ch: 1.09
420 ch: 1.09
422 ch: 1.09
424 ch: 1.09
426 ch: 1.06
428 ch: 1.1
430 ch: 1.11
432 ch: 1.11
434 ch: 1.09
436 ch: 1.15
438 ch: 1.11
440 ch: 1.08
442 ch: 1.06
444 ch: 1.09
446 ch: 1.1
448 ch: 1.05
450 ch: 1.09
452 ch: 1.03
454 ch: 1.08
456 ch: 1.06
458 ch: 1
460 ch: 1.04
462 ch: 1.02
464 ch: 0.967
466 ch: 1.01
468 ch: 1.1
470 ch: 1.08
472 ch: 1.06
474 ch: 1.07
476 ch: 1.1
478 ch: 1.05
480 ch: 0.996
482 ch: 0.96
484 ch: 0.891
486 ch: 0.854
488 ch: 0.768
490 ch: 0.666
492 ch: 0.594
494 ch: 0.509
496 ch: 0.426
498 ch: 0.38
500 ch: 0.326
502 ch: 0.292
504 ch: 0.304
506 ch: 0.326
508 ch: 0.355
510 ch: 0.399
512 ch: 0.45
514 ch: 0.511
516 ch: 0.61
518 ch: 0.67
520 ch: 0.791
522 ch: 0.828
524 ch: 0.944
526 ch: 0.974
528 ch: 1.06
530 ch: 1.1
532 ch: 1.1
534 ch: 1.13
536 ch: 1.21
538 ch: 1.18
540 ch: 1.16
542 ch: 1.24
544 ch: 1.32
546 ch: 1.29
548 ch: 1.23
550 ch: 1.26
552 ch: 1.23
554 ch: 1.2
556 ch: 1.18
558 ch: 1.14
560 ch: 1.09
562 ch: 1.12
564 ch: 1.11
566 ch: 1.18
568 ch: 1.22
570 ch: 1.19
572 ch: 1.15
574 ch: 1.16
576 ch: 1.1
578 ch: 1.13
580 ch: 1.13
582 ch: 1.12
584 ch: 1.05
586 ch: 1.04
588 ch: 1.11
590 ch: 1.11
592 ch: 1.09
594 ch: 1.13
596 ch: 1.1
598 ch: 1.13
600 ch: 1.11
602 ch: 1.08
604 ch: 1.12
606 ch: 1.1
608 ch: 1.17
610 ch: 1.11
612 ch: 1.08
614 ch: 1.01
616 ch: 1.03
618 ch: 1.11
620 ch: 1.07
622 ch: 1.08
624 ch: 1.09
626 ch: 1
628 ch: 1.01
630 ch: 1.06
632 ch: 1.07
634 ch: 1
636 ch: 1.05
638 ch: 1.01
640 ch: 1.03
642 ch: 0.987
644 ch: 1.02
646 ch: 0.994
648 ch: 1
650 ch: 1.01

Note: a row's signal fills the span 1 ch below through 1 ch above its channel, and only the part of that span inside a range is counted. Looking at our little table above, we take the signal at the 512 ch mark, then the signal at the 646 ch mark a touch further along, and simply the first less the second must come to -0.54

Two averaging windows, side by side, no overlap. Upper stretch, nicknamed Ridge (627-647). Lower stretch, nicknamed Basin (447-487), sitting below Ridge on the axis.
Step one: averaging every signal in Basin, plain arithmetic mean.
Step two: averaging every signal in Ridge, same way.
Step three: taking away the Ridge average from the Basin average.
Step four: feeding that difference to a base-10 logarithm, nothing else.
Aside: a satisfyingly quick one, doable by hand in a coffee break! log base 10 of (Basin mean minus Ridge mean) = -2.6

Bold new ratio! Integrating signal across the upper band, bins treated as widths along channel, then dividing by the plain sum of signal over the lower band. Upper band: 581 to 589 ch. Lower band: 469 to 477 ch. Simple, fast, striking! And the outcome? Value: 2.00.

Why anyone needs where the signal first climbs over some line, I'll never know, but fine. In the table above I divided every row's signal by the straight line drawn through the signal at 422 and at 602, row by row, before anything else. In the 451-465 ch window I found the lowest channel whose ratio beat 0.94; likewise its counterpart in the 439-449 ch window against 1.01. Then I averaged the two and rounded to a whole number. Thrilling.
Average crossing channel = 449 ch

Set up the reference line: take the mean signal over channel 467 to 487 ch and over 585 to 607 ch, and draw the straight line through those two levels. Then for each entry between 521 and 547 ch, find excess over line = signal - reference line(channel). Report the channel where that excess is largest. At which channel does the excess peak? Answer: 544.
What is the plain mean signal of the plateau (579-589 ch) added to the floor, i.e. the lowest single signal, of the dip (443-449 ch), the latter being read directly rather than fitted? 2.14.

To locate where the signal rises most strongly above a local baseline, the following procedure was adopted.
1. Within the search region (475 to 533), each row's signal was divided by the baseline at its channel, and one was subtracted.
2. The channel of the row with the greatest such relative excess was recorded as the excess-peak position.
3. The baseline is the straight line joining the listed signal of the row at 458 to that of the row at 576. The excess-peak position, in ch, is 476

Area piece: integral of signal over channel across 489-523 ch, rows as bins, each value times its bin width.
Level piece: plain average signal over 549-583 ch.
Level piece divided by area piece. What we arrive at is 0.069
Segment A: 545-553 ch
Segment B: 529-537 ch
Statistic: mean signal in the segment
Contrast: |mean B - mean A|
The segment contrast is 0.12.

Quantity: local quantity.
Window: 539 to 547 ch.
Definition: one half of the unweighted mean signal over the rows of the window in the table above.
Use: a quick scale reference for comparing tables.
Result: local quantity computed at 0.63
